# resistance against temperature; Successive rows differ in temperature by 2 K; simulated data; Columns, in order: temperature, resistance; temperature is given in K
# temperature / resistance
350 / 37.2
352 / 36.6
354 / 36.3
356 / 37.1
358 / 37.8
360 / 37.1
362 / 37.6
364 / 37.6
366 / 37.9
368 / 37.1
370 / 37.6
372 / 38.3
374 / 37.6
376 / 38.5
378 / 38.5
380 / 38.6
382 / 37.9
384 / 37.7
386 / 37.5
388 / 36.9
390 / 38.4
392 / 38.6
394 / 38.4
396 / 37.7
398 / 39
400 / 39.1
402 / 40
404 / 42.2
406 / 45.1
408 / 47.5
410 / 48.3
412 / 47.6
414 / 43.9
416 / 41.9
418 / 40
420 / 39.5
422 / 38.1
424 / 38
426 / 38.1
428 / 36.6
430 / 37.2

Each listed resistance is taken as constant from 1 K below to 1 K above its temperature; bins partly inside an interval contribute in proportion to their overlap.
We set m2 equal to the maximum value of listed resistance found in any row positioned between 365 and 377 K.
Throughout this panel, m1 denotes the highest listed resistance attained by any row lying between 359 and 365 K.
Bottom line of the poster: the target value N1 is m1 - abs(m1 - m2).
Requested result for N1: 37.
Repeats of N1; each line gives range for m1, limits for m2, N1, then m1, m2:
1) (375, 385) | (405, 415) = 29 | 38.6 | 48.3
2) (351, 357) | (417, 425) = 34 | 37.1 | 40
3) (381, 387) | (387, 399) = 37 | 37.9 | 39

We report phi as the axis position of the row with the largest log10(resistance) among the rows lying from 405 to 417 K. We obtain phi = 410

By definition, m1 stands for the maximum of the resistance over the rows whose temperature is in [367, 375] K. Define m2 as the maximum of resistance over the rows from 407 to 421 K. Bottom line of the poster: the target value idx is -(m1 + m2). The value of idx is -87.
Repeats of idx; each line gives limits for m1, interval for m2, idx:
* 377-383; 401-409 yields -86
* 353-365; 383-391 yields -76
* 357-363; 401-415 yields -86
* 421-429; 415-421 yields -80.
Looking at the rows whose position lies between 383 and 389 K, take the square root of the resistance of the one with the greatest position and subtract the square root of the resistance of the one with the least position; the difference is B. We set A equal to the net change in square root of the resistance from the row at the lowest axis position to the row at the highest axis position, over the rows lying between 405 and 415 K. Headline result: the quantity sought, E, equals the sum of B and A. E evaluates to -0.2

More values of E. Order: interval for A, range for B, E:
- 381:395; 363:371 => 0.0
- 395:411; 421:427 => 0.8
